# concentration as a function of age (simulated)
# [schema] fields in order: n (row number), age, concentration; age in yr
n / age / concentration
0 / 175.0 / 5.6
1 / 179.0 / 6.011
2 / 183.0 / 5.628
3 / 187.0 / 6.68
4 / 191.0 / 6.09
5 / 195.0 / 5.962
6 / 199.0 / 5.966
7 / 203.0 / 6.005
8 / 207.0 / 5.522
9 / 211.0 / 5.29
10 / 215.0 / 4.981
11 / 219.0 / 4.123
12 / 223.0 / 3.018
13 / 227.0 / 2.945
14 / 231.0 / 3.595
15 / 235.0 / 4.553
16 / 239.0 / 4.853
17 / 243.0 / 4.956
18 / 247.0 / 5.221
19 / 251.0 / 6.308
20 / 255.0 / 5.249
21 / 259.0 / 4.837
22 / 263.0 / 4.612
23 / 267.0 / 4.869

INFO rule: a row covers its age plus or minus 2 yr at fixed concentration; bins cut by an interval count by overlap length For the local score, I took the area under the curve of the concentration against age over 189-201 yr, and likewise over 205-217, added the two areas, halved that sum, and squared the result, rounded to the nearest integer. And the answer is 4573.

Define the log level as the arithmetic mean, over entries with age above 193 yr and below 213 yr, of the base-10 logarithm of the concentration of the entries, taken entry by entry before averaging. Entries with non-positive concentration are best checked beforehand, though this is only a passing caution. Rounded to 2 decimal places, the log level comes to 0.76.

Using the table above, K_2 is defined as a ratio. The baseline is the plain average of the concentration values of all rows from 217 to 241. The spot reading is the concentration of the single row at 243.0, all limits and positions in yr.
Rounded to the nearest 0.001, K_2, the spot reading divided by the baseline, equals 1.288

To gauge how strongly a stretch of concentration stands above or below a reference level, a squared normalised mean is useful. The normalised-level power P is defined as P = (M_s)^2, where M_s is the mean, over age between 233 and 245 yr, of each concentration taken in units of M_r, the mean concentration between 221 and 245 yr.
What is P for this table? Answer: 1.4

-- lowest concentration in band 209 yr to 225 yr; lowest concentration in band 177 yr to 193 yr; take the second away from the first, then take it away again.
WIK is -8.2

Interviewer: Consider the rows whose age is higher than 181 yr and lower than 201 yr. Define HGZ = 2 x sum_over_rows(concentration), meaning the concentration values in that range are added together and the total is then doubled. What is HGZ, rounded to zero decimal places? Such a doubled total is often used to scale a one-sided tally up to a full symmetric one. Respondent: 61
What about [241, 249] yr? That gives 20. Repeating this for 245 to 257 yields 34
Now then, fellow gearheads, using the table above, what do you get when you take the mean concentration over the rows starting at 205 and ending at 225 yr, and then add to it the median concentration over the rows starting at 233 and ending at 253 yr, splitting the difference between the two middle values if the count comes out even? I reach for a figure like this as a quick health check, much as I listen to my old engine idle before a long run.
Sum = 9.5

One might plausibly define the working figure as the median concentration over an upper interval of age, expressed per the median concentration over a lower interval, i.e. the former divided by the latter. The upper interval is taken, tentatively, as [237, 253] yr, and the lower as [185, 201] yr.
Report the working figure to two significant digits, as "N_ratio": 0.84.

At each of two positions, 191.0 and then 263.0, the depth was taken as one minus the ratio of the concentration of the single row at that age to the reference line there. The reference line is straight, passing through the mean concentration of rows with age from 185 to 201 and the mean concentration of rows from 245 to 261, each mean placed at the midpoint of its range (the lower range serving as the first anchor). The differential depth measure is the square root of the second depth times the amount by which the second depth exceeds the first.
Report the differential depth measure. 0.12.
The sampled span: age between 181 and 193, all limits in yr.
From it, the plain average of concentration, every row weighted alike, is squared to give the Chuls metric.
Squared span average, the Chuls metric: 38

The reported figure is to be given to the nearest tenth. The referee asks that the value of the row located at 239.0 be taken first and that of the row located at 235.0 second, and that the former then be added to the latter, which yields 9.4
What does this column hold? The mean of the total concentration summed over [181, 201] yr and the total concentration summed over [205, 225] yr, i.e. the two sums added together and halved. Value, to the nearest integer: 27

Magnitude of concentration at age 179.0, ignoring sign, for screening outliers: 6.0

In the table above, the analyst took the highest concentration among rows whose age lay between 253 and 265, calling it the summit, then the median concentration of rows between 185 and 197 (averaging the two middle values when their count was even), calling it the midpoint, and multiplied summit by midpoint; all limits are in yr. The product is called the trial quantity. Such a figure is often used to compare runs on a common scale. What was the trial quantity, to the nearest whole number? 32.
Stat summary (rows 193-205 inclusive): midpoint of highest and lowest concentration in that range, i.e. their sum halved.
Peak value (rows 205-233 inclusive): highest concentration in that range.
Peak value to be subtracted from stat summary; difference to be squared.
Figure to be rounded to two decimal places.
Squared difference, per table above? 0.21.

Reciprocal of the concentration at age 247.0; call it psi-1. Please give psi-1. 0.192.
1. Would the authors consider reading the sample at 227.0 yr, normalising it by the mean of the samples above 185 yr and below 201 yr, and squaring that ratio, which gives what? 0.23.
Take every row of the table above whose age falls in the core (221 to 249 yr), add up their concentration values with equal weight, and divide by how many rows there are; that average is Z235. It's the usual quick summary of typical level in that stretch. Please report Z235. 4.2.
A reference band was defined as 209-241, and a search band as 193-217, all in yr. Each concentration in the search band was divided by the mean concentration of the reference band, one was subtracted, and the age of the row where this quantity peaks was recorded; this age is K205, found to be 203.0 yr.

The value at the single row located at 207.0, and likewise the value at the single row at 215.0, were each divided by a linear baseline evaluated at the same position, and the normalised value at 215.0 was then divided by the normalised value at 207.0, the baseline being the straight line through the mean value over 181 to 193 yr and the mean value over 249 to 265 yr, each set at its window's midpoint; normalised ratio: 0.92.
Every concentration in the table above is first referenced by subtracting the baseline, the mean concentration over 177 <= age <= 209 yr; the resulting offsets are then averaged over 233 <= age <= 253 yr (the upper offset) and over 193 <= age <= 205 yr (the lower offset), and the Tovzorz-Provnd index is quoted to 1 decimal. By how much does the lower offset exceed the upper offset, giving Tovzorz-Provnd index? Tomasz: 0.8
